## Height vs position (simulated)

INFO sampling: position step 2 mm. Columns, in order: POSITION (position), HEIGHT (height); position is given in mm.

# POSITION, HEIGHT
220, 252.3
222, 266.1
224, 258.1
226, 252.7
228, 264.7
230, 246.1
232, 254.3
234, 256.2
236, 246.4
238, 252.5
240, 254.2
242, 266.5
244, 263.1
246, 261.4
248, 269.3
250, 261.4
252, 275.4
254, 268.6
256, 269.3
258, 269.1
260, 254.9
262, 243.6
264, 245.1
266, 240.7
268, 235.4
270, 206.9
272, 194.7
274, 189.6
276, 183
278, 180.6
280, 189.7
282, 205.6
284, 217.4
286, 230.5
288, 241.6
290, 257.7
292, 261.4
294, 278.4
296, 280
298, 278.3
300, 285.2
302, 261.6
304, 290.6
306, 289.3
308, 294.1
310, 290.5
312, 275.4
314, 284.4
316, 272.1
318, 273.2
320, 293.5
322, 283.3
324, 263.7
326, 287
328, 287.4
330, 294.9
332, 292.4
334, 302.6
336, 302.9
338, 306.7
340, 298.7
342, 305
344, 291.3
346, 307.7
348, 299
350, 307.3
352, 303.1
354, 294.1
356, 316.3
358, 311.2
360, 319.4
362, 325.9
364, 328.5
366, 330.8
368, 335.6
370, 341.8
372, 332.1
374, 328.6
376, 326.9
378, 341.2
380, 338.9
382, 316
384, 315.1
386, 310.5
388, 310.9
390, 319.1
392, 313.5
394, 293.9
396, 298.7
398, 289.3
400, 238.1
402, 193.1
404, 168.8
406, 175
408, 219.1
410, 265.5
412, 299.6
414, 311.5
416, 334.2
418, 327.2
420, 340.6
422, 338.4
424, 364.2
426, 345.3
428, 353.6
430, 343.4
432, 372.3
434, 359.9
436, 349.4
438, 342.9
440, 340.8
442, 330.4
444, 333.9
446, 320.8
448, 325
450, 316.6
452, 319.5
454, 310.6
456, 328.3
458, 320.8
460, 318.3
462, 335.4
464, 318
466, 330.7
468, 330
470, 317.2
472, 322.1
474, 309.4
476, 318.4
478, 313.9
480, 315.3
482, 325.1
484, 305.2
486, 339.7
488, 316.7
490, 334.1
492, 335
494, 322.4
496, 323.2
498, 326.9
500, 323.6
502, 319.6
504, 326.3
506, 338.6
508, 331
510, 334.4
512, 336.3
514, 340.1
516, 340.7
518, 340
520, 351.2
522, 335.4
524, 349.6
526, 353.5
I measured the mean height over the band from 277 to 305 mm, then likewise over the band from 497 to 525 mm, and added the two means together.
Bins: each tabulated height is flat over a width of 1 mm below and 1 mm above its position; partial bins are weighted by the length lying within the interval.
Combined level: 582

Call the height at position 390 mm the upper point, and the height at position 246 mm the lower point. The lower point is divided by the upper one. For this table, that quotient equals 0.82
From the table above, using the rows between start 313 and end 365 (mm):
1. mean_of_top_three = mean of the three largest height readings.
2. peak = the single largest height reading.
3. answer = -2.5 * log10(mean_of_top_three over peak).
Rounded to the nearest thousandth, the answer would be 0.013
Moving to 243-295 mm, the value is 0.016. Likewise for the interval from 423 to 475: 0.020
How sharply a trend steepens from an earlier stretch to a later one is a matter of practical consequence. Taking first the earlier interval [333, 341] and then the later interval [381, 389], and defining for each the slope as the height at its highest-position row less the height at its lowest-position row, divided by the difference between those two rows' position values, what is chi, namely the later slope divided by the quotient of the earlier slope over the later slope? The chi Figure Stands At -1.1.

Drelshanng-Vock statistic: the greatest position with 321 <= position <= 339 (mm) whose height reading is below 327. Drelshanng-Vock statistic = 338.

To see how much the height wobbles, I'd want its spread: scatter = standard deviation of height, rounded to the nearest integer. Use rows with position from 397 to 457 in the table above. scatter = 55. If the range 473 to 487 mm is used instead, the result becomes 11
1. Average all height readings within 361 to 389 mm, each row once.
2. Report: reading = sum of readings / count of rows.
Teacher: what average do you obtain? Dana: 327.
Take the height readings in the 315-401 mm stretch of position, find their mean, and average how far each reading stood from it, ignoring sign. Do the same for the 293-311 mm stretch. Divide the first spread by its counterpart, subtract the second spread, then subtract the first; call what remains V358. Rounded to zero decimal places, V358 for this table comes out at -22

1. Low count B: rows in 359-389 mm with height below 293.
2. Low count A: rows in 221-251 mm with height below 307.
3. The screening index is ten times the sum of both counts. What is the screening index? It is 150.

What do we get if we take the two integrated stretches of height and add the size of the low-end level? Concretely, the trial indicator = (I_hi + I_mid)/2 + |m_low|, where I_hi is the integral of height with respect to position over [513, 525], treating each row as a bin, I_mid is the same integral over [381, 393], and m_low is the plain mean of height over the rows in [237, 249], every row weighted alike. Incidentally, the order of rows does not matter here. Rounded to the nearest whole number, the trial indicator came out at 4203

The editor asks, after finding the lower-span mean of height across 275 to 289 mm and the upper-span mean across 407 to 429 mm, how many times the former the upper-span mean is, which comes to 1.54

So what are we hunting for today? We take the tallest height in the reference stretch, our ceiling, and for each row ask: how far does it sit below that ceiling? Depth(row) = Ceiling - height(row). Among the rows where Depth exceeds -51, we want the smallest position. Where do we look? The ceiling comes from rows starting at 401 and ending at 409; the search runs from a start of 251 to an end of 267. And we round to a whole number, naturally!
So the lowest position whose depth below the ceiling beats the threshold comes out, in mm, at 254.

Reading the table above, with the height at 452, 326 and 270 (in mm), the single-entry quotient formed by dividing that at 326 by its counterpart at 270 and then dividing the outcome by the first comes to 0.0043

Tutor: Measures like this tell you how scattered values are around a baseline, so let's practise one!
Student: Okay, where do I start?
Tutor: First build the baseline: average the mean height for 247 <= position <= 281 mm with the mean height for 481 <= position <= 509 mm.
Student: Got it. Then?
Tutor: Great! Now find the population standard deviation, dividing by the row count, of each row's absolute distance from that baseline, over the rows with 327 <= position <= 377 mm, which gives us 15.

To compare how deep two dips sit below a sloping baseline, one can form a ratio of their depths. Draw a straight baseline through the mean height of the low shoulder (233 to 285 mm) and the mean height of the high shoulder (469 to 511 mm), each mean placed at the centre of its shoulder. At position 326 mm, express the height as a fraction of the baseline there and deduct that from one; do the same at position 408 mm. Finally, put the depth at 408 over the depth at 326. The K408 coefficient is -2.8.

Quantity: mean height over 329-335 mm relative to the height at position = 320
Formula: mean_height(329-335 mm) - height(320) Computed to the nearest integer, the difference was 3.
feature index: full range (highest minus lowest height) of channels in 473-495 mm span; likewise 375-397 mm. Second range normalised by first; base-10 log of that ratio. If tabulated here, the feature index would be 0.1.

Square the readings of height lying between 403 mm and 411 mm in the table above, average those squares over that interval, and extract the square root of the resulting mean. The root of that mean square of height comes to 211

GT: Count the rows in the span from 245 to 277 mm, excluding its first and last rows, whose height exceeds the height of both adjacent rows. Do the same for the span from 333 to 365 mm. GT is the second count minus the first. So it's 1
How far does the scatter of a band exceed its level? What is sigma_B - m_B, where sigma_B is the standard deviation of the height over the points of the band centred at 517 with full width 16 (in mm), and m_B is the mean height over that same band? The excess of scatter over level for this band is -335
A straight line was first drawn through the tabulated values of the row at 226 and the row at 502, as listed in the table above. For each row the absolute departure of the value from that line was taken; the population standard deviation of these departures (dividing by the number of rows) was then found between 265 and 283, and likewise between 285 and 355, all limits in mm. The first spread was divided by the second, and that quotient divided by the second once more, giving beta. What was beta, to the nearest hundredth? 0.34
